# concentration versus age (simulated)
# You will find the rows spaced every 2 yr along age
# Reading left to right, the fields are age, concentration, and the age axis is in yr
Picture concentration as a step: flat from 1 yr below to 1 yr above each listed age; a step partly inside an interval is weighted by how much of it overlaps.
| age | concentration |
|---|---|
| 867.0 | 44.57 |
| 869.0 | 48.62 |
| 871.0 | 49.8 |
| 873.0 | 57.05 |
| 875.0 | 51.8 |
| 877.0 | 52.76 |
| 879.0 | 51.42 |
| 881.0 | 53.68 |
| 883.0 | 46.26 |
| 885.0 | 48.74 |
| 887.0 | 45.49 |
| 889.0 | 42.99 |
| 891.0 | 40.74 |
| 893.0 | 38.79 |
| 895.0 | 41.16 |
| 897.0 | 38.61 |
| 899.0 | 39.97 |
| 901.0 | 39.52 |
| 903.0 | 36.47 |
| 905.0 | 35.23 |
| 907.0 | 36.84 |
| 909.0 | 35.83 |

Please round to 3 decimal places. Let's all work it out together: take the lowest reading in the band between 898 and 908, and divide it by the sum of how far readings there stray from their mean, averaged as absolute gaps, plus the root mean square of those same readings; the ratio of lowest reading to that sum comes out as 0.895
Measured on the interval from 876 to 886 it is 0.871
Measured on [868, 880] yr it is 0.901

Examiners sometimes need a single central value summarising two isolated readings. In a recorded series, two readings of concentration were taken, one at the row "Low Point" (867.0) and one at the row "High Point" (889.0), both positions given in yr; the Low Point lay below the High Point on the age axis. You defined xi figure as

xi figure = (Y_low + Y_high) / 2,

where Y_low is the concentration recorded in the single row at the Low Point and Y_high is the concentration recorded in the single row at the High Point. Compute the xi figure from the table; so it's 43.8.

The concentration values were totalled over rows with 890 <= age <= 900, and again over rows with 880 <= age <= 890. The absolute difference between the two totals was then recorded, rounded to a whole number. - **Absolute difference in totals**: 38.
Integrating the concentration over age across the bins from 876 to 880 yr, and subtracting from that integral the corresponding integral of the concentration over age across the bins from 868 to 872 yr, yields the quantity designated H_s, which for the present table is 12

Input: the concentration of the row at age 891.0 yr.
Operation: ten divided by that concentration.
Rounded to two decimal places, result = 0.25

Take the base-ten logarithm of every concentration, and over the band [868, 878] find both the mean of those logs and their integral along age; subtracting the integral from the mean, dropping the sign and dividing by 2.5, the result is 6.2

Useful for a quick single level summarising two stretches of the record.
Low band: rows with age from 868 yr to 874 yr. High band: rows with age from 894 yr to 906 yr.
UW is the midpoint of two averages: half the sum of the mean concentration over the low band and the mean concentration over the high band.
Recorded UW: 45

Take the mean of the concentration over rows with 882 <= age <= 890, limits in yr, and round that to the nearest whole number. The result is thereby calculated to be 46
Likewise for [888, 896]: 41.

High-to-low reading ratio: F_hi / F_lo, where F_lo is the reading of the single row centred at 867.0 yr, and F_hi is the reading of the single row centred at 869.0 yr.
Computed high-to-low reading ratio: 1.09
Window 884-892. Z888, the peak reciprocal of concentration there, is 0.0245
